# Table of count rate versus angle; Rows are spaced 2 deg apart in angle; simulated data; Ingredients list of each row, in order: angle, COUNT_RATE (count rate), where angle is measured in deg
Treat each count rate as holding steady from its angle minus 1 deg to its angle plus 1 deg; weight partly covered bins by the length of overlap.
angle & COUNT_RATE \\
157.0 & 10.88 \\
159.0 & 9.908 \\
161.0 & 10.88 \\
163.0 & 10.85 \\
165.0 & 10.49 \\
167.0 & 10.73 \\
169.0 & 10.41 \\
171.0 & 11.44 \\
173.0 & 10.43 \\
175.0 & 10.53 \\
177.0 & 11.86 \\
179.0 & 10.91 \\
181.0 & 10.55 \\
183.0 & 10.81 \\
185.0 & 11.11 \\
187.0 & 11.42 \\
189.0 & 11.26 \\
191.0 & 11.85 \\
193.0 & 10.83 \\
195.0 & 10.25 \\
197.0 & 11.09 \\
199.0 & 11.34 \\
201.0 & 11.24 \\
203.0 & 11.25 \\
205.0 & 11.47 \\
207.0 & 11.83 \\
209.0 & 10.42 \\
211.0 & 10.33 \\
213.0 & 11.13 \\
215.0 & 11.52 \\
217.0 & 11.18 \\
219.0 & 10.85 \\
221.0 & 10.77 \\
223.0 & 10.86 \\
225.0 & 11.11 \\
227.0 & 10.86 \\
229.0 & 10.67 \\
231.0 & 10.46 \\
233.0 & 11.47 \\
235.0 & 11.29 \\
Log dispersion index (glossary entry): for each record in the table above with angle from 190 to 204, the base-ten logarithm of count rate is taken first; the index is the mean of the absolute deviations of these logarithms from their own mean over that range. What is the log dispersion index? 0.0135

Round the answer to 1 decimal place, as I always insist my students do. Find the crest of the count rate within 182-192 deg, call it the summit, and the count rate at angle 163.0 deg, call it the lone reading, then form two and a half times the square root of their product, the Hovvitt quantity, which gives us 28.3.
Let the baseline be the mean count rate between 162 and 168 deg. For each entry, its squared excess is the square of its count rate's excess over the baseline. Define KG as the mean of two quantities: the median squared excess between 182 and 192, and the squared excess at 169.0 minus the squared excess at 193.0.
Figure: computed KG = 0.19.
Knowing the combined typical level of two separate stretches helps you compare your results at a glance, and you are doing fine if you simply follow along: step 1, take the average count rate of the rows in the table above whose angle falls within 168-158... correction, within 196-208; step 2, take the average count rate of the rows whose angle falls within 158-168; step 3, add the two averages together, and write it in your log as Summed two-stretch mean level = 21.9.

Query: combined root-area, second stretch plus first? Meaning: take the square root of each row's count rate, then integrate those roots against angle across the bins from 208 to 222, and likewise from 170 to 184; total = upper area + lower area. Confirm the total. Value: 92.5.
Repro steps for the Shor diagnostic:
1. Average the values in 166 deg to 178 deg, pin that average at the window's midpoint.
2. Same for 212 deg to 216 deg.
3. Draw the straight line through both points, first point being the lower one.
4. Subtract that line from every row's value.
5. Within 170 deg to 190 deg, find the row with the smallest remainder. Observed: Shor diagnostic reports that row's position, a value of 173.0 deg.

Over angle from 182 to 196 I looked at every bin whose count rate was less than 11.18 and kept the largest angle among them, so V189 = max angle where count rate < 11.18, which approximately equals 195.0 deg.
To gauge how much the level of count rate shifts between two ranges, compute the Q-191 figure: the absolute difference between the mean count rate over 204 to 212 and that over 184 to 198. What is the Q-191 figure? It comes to 0.1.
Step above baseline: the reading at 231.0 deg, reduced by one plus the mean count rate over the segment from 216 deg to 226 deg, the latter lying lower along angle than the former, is -1.5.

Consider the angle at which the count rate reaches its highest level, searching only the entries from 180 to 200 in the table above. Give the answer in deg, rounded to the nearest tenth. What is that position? 191.0 deg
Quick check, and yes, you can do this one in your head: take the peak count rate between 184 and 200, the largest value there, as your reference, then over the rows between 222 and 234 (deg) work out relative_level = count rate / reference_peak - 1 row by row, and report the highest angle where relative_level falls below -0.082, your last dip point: 231.0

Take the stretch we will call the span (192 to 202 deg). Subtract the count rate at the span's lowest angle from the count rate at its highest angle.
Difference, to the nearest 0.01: 0.41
